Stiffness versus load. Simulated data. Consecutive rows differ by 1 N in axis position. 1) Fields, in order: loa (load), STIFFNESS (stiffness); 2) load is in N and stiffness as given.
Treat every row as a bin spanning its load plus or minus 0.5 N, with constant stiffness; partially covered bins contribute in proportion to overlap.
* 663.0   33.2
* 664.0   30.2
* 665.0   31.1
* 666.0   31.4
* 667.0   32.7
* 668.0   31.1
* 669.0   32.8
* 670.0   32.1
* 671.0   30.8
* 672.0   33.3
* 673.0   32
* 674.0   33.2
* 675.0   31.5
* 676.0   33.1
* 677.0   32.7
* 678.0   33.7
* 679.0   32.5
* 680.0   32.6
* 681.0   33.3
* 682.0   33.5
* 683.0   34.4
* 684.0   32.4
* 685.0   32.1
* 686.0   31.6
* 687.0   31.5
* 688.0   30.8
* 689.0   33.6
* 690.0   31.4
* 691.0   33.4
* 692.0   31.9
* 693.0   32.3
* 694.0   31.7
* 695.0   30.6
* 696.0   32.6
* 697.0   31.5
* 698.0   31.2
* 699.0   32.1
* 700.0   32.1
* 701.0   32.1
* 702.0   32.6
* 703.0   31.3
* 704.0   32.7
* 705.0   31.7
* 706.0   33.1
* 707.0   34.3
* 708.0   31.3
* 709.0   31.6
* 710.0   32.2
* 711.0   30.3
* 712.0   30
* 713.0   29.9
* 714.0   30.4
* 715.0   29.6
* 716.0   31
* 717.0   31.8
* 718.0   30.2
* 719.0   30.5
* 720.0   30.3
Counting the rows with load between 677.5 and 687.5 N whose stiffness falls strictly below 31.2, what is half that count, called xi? 0.0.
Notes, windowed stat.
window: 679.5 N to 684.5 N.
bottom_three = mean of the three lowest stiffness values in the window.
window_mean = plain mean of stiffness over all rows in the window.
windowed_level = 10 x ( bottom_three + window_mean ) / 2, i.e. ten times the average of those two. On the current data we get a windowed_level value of 330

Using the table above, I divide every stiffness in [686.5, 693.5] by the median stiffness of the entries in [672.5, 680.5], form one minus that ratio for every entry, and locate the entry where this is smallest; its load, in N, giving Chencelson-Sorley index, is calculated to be 689.0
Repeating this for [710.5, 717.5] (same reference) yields 717.0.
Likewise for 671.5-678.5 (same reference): 678.0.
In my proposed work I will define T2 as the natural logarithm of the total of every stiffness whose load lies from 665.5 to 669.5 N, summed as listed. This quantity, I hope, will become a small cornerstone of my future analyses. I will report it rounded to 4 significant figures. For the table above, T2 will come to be 4.852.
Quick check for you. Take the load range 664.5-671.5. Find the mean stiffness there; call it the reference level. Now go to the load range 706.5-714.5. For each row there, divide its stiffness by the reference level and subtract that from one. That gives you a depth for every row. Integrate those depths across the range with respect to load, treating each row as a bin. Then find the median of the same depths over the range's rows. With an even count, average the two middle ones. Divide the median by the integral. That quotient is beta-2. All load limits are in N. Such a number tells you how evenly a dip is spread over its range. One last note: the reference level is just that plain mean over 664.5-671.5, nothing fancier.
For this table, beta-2 0.233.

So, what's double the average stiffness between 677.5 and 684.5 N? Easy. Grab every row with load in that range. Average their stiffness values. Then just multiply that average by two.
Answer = 66.4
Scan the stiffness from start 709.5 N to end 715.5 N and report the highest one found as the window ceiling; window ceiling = 32.2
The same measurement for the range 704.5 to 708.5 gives 34.3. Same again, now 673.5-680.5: 33.7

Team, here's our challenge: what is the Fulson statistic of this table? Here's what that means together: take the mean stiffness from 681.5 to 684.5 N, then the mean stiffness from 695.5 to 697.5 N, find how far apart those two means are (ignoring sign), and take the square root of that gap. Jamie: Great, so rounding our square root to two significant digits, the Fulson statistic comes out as 1.2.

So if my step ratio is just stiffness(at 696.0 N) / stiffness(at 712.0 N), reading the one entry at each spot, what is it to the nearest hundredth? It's 1.09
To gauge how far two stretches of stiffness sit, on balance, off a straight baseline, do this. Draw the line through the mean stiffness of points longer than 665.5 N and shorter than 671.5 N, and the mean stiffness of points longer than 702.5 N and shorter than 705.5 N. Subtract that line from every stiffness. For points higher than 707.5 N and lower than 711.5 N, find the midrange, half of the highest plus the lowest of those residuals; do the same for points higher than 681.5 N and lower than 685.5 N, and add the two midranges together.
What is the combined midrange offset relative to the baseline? 0.7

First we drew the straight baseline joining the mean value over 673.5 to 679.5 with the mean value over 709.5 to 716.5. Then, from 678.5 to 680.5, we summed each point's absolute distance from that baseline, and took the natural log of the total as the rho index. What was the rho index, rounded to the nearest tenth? -1.8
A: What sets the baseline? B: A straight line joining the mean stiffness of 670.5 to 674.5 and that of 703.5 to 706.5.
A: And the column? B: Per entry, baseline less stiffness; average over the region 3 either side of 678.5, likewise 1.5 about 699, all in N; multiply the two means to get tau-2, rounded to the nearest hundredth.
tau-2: -0.42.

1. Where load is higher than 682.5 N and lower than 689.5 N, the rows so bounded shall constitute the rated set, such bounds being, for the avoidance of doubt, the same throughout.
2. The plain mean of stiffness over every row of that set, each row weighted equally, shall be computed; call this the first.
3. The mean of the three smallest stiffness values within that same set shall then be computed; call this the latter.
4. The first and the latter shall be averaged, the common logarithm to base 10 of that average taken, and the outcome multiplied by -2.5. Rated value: -3.76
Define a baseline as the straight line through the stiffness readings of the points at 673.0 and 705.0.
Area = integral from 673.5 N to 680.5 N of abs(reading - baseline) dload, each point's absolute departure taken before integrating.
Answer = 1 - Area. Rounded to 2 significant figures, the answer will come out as -5.5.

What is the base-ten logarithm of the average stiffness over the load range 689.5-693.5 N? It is 1.51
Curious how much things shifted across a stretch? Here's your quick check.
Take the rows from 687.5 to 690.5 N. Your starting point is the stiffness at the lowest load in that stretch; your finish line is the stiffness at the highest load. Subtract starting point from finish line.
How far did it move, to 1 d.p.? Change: 0.6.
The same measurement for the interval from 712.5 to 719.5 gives 0.6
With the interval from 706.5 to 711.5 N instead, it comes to -4.0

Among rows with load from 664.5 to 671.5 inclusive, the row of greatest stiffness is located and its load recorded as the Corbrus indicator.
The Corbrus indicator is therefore 669.0 N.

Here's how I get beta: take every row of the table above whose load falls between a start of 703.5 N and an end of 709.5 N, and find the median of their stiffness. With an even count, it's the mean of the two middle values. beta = 32.2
